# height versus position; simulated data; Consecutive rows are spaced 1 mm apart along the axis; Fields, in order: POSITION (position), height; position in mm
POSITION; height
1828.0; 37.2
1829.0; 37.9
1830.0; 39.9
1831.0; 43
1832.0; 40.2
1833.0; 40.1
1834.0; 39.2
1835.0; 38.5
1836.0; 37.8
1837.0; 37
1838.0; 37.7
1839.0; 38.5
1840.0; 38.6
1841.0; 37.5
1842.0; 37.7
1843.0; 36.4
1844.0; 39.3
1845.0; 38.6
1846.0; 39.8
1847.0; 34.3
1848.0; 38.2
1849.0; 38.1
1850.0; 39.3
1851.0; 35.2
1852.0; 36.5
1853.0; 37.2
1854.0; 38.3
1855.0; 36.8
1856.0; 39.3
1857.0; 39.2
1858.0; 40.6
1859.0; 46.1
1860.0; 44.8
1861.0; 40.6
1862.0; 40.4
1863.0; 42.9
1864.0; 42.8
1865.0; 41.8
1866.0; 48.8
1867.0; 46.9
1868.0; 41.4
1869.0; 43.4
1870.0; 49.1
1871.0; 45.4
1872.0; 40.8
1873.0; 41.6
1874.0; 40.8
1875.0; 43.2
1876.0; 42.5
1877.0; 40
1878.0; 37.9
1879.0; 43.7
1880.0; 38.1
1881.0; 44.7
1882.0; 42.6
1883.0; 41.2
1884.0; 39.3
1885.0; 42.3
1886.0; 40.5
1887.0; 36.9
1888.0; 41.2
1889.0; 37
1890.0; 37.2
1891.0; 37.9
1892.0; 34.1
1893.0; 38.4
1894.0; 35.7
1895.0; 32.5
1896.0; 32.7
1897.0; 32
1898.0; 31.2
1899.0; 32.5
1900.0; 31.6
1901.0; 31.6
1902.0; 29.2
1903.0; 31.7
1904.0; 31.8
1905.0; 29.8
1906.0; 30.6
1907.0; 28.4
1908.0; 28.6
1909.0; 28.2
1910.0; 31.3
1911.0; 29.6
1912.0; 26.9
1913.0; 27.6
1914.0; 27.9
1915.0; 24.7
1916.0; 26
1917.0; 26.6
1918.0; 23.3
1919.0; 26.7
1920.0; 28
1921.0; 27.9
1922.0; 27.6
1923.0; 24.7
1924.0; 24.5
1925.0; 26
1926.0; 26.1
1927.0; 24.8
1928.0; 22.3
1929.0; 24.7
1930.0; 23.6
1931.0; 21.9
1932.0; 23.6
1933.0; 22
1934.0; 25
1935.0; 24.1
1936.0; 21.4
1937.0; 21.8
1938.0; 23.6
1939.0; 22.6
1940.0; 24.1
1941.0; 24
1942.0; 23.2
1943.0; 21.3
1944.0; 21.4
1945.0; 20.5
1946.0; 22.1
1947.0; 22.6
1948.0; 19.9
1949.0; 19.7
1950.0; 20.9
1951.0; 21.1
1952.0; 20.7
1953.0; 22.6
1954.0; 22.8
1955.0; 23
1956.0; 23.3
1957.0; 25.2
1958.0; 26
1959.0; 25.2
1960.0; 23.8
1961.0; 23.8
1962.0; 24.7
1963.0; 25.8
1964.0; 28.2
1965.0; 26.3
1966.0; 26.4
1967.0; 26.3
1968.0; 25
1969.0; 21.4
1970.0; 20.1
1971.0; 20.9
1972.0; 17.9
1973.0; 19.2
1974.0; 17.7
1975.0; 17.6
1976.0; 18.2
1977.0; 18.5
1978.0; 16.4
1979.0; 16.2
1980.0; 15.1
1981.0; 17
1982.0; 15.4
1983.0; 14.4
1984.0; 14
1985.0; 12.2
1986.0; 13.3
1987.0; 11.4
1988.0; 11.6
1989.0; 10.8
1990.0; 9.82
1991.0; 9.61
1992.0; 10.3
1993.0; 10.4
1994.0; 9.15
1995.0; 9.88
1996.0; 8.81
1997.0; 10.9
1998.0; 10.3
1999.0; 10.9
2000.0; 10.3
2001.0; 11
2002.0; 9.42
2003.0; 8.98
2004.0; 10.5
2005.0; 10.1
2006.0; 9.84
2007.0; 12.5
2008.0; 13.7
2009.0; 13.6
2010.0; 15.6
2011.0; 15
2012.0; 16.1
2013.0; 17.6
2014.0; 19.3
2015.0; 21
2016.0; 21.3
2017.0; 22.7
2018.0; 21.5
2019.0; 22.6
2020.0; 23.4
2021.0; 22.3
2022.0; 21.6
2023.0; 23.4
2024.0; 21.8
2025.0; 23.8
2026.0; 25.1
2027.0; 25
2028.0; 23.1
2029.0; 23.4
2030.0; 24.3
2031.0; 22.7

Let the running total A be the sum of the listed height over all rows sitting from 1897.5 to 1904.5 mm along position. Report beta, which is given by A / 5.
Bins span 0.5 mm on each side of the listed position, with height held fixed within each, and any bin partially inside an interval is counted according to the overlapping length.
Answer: 44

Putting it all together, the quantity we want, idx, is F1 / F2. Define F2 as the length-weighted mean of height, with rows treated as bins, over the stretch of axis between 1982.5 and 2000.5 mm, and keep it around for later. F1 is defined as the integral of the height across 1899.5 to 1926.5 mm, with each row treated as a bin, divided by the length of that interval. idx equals 2.5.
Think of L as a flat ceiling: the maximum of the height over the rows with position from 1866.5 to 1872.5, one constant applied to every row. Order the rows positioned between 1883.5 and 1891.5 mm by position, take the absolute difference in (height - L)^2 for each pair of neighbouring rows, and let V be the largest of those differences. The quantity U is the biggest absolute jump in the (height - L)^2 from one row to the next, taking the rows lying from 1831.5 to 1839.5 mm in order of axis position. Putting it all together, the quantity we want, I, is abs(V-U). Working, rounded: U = 19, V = 86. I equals 68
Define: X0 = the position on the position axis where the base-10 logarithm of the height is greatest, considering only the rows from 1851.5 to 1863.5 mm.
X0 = 1859.0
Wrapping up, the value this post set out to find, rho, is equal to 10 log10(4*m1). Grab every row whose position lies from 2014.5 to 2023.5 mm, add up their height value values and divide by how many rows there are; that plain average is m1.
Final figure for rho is 19.5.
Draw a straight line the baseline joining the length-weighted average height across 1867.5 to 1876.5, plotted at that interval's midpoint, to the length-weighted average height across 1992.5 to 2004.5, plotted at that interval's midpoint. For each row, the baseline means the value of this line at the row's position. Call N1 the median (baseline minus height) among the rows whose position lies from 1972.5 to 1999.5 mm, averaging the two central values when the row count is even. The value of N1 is 0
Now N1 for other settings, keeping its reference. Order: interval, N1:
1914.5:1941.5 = 4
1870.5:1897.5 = 1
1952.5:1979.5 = -4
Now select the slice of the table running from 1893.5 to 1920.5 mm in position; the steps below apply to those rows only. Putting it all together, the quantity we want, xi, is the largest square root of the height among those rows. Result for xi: 6.0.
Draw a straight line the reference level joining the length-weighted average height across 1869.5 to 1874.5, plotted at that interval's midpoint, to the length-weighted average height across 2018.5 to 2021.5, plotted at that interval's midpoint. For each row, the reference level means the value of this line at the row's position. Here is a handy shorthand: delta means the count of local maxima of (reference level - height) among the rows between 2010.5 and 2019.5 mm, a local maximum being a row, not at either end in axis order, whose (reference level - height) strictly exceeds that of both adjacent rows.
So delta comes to 1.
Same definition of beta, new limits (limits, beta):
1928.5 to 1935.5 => 33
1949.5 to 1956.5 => 31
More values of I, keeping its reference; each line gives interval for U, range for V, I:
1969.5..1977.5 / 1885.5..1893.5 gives 68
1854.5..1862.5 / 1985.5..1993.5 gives 76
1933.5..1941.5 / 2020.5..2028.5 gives 37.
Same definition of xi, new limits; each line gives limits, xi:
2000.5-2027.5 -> 5.0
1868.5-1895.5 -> 7.0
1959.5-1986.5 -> 5.3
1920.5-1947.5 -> 5.3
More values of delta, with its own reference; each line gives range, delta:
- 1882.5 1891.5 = 3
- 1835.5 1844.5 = 3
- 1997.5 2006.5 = 2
